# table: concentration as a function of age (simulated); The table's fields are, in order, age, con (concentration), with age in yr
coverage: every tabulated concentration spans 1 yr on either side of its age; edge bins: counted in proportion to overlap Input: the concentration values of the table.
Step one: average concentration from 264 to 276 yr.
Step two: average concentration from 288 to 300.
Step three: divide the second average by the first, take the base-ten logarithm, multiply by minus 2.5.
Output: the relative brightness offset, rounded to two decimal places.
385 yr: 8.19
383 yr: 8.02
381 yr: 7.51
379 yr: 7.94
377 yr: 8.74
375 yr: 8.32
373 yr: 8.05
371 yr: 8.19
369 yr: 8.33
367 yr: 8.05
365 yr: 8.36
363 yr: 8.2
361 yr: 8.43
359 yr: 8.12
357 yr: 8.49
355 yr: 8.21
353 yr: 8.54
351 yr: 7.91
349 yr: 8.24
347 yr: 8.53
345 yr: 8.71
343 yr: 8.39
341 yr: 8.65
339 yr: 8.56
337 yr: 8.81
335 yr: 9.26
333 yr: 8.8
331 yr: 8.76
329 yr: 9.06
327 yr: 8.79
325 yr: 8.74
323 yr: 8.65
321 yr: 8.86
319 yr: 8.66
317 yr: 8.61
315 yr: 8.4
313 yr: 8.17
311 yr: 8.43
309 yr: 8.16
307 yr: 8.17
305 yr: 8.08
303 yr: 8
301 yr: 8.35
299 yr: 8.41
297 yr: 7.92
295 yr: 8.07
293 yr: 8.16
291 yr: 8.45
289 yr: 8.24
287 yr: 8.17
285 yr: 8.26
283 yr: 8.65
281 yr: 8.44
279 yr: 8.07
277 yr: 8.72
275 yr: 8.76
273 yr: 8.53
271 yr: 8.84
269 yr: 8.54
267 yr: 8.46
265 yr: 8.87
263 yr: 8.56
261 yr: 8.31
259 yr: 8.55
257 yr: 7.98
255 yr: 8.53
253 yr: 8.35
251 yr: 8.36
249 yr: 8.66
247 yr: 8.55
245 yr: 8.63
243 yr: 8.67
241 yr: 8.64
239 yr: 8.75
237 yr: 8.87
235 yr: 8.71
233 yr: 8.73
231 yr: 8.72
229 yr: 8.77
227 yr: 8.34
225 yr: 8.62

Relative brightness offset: 0.06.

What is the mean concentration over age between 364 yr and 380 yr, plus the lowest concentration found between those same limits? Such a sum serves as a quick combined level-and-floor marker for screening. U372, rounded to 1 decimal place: 16.2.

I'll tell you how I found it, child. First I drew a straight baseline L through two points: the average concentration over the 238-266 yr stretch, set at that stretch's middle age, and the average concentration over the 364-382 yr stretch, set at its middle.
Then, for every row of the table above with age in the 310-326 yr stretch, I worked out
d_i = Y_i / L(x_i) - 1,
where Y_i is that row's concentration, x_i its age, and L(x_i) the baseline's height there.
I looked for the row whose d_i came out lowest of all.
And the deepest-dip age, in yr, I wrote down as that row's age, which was 313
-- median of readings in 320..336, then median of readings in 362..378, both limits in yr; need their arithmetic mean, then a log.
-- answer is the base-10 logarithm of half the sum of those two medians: 0.931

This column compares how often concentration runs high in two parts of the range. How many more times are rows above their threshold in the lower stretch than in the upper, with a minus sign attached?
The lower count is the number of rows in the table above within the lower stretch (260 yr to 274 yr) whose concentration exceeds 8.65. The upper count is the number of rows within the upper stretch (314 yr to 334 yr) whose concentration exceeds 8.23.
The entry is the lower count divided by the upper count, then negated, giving -0.2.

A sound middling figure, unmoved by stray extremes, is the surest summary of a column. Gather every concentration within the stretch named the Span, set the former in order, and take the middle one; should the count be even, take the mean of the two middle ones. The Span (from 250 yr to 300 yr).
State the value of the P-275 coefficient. 8.44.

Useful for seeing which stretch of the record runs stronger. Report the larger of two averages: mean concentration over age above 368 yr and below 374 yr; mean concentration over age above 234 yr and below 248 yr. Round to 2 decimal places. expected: 8.69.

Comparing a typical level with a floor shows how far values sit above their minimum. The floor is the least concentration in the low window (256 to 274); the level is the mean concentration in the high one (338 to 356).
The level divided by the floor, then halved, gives 0.527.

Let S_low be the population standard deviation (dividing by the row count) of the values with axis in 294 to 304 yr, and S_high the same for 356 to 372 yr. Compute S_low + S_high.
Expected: 0.34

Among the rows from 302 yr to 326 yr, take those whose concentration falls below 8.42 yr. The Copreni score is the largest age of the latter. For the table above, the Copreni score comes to 315 yr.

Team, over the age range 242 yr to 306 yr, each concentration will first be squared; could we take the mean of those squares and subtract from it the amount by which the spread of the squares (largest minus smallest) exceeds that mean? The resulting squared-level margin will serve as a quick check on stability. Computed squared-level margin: 126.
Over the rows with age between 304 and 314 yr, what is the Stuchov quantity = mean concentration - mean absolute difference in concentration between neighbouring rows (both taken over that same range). 8.04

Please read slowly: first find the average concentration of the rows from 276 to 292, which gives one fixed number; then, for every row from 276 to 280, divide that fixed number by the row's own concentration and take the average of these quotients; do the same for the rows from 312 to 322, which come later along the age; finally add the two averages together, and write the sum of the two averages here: 1.98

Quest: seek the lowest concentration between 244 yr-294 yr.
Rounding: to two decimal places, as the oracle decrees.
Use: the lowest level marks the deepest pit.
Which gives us 7.98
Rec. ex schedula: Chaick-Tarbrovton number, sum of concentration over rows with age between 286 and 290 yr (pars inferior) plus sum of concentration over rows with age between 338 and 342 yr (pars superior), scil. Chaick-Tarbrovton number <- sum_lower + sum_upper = 33.6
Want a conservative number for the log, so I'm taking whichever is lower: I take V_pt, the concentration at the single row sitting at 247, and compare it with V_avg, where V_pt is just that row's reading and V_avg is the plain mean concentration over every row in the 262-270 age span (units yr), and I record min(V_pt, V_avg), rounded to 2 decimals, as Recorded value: 8.55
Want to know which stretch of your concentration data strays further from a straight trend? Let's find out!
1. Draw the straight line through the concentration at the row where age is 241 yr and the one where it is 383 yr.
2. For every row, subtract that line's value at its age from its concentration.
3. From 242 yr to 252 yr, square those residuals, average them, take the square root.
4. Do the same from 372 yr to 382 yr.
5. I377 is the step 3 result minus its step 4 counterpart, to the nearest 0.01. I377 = -0.29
